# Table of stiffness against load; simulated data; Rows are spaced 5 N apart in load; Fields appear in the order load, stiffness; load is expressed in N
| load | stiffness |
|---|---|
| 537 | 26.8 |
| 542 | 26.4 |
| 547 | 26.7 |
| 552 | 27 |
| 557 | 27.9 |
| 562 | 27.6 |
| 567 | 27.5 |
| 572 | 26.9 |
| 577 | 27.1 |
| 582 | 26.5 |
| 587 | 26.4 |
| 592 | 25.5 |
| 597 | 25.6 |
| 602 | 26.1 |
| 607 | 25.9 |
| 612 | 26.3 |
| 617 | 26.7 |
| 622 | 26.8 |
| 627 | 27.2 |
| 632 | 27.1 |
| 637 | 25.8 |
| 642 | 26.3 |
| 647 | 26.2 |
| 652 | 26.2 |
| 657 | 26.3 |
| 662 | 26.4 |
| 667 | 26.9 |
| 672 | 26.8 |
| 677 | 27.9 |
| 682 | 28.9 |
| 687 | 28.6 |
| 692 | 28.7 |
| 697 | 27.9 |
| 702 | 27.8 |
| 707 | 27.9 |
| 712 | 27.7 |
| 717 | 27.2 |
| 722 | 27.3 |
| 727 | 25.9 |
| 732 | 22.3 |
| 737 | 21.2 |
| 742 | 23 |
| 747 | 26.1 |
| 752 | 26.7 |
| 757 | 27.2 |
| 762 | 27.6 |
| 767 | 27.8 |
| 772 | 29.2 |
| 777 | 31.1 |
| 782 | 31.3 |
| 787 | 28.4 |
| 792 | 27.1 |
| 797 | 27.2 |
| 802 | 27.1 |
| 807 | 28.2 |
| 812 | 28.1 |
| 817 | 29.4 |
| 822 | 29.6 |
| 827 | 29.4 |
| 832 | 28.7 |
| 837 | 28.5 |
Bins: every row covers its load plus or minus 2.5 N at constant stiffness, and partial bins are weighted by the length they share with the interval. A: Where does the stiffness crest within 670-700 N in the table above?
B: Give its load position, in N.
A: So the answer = 682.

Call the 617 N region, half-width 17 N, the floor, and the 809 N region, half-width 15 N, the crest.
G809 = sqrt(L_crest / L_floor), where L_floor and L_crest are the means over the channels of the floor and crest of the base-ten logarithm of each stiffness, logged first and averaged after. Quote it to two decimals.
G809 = 1.01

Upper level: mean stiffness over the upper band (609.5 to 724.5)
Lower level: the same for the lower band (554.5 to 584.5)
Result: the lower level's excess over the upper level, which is 0.1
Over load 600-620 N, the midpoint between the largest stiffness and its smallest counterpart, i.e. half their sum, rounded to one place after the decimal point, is 26.3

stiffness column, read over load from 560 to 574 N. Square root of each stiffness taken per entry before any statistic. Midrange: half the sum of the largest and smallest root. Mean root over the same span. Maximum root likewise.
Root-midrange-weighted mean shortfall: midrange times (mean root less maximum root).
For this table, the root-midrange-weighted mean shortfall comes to -0.13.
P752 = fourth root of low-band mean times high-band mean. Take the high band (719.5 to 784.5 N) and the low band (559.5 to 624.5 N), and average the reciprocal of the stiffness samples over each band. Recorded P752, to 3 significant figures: 0.195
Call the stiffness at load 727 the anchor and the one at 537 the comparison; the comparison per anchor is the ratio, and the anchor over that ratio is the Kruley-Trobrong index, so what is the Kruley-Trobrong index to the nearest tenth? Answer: 25.0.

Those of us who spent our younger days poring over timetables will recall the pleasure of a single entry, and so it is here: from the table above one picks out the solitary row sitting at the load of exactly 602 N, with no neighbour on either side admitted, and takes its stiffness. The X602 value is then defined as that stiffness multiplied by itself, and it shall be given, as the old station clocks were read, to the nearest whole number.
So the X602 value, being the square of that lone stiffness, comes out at 681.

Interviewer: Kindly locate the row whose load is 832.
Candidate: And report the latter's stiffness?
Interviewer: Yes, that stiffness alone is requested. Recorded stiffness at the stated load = 28.7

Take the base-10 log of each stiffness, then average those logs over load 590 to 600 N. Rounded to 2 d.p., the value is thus 1.41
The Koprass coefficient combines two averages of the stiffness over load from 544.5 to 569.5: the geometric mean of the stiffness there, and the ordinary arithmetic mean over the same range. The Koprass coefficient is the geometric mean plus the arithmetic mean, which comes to 54.7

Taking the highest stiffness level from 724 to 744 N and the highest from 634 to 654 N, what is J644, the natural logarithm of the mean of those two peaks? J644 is 3.26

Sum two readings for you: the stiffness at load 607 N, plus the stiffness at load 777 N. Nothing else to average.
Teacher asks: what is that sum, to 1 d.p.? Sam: 57.0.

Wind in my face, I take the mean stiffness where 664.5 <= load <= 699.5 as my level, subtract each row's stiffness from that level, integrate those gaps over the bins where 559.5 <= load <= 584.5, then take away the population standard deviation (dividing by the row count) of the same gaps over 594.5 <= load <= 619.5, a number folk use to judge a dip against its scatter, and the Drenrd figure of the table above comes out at 21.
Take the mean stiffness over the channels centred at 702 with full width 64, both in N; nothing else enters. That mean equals 27.3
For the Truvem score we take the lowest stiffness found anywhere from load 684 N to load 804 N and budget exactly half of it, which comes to 10.6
